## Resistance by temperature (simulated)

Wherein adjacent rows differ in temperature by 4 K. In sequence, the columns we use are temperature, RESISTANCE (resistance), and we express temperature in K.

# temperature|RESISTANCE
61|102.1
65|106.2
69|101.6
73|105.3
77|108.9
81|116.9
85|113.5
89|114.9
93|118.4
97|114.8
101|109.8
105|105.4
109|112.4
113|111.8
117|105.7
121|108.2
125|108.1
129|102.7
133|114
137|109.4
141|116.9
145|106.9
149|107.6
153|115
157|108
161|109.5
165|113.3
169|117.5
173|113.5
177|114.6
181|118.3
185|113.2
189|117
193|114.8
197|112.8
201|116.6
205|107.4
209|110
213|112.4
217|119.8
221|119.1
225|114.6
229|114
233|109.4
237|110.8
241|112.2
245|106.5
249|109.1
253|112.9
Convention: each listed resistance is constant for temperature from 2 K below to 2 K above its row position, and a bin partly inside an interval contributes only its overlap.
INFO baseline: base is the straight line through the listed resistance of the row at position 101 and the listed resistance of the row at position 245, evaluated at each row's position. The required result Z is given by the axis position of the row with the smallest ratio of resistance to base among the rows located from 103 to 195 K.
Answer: 129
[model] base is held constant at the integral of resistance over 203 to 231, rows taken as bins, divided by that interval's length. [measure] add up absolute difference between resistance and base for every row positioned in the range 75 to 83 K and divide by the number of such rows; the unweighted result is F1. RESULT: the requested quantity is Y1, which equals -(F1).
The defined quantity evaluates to -4.0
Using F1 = 4.0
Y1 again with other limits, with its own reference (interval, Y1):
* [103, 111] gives -5.0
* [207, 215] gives -2.7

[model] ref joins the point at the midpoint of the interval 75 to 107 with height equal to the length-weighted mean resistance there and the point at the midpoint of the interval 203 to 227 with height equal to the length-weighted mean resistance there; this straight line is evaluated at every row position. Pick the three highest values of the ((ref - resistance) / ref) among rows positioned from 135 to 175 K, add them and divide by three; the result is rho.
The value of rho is 0.051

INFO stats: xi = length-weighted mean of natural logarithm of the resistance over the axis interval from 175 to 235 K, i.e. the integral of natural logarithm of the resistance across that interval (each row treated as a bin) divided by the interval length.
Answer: 4.74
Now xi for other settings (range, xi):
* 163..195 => 4.75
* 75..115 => 4.72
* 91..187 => 4.71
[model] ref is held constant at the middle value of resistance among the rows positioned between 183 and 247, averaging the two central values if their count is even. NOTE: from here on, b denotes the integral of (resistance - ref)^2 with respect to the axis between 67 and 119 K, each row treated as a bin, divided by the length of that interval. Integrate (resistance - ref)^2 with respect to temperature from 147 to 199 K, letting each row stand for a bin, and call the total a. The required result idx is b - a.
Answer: -535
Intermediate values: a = 564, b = 29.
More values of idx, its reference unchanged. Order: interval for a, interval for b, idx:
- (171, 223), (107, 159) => -724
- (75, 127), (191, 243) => -941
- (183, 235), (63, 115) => -663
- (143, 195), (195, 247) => -697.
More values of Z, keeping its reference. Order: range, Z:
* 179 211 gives 205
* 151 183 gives 157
